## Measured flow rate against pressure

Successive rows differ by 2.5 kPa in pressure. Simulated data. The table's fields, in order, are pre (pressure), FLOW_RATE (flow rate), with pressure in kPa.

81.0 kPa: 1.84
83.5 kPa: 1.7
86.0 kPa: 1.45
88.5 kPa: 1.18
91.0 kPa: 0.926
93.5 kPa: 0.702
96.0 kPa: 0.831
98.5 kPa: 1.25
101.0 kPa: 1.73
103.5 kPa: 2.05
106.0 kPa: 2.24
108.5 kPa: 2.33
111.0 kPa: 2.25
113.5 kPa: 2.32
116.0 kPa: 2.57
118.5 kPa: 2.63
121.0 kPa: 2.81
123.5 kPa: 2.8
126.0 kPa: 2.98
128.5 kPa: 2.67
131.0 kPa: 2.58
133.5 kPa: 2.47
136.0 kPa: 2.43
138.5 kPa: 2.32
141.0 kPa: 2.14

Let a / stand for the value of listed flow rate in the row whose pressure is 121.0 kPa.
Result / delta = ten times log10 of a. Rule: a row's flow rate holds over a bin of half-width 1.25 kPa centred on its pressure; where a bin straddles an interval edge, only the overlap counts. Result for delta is 4.5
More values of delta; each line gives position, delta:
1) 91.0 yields -0.3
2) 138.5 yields 3.7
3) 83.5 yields 2.3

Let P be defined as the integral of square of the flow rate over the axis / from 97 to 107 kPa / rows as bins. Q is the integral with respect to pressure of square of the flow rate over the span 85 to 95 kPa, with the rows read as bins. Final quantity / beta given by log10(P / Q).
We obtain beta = 0.5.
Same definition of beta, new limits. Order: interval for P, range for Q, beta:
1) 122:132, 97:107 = 0.4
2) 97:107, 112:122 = -0.3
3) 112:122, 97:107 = 0.3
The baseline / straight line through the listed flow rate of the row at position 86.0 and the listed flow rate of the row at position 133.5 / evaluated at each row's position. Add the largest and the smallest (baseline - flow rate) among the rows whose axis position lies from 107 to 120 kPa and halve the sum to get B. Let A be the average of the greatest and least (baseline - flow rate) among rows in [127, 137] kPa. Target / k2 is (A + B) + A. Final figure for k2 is -0.6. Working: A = -0.1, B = -0.4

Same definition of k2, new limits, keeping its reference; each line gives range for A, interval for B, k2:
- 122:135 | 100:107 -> -0.8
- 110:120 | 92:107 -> -0.5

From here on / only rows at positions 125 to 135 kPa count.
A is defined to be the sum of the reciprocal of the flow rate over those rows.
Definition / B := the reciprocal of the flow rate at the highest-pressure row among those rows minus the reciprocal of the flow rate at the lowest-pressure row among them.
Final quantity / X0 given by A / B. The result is 22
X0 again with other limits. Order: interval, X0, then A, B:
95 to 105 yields -4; 3.1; -0.72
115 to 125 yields -46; 1.5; -0.03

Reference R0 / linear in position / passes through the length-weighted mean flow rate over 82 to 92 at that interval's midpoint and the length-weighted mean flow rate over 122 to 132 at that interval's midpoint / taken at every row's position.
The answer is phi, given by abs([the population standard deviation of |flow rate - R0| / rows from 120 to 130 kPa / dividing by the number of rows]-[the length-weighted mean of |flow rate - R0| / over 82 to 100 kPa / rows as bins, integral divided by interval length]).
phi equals 0.46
